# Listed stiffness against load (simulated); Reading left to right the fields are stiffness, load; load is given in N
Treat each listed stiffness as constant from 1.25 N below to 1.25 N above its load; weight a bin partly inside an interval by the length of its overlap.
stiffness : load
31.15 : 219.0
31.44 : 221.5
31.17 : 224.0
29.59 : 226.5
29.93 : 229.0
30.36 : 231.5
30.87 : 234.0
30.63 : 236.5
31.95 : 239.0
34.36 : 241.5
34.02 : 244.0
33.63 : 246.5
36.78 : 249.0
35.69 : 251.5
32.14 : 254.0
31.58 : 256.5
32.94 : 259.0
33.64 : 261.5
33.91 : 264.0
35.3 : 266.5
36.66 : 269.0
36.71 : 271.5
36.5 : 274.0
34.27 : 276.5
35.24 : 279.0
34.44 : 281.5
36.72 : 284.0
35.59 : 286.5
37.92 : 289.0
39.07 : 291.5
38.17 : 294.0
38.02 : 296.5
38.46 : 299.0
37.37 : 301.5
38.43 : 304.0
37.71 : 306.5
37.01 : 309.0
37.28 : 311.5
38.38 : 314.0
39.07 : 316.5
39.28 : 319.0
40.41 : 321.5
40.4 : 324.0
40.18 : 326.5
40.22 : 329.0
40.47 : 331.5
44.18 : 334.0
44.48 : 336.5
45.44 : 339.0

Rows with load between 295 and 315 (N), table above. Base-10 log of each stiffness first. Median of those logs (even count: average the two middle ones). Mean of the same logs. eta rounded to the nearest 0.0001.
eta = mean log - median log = -0.0004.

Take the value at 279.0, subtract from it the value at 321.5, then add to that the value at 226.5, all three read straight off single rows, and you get 24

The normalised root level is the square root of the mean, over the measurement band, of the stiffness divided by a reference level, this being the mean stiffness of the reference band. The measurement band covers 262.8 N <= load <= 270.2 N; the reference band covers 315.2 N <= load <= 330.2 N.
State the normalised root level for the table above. 0.94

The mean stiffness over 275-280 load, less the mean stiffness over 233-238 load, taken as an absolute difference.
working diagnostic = 4.0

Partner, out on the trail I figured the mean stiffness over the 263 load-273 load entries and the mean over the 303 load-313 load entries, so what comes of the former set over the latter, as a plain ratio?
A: 0.95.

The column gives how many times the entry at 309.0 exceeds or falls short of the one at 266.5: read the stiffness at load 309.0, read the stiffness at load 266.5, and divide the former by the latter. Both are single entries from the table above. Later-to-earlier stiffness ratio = 1.05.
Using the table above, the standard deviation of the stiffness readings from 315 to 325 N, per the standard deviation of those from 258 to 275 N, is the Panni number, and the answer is 0.4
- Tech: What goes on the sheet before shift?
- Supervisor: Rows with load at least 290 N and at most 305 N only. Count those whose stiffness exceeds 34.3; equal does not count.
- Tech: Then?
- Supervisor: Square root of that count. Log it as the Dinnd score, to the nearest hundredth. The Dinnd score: 2.45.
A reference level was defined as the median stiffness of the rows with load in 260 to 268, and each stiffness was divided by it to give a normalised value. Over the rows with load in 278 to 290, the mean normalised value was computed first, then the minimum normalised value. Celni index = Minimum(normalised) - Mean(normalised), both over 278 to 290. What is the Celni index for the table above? -0.045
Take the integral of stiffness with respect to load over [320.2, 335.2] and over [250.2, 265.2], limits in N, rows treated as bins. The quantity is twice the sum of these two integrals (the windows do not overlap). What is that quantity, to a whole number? 2229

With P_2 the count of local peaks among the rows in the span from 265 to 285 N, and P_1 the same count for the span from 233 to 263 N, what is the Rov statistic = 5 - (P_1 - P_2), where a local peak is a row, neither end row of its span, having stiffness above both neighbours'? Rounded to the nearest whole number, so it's 5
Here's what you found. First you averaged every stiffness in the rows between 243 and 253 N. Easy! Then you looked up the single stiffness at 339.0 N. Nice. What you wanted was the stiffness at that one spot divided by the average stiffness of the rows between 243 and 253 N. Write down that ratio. 1.30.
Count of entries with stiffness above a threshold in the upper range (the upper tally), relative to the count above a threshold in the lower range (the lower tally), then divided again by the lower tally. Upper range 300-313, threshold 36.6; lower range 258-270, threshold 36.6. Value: 5.0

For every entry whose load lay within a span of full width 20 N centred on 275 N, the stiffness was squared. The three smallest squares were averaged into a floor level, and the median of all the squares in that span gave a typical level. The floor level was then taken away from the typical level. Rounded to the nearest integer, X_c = 88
